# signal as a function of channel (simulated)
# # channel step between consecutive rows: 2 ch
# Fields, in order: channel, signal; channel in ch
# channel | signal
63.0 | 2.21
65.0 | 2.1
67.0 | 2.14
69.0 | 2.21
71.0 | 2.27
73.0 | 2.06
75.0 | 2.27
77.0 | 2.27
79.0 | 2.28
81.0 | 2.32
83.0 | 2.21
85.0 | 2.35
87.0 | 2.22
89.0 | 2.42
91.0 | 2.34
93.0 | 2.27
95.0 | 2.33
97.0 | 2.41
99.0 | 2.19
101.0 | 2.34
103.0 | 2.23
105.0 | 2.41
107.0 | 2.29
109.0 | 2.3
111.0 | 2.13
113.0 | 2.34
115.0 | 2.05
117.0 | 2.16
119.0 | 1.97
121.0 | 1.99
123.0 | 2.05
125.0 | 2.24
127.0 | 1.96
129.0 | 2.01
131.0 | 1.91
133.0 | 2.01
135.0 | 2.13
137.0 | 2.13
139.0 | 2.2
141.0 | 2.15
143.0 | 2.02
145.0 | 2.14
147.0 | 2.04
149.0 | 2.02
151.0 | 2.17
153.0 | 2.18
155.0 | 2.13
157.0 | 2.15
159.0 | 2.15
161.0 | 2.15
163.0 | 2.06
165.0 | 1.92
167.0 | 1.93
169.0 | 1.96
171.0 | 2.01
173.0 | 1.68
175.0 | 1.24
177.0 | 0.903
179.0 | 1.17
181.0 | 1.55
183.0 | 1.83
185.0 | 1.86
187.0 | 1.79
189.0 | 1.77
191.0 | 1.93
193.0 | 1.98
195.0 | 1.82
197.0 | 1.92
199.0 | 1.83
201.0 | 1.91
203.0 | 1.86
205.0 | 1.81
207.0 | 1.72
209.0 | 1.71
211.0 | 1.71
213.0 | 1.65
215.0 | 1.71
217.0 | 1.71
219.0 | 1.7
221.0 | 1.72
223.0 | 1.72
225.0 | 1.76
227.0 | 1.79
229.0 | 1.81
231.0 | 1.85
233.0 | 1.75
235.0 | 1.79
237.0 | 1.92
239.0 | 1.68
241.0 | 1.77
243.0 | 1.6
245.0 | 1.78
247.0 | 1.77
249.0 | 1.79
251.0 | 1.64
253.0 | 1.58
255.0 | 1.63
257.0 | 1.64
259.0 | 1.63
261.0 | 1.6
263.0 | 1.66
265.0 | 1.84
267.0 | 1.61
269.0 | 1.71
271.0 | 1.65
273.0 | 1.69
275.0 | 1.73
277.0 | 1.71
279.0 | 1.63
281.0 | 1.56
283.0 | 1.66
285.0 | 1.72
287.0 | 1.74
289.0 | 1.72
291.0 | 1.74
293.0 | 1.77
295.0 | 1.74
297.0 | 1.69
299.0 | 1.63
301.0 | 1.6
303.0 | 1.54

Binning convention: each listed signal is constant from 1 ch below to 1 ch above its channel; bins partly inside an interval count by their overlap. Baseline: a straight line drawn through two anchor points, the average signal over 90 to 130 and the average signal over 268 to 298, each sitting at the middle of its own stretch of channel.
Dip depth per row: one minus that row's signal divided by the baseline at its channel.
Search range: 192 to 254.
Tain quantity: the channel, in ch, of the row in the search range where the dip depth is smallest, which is 237.0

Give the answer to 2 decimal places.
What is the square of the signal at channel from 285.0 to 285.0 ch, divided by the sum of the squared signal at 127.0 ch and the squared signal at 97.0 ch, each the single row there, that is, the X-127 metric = 0.31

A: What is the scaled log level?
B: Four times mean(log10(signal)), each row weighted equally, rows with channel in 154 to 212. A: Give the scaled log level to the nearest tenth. 1.0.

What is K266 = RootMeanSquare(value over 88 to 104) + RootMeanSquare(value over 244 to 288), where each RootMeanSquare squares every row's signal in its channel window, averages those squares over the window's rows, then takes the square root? 4.00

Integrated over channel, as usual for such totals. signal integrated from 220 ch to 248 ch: 49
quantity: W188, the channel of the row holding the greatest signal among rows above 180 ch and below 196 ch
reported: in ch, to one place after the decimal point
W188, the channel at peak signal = 193.0 ch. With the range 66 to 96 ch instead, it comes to 89.0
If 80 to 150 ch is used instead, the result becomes 89.0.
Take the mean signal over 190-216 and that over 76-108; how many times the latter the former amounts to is 0.79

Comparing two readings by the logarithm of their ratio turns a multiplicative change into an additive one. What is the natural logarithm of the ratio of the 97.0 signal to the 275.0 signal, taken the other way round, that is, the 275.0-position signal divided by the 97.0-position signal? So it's -0.3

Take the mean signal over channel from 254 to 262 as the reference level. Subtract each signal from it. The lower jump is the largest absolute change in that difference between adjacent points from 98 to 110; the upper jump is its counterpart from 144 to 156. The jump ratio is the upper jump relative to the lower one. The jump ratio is 0.83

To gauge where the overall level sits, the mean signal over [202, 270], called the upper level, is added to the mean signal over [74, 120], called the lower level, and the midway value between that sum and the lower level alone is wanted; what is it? 3.13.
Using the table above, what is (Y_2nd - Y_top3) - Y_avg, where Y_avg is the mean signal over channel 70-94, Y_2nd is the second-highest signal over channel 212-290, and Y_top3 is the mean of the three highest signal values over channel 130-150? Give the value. -2.6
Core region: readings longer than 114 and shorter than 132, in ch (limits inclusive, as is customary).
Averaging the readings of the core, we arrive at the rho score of 2.04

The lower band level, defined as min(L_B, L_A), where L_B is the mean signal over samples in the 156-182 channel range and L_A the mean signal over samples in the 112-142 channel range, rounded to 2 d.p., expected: 1.76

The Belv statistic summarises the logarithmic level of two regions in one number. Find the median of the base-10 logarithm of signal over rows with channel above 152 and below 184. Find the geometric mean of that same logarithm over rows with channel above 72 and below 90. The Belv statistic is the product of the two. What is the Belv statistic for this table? 0.102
